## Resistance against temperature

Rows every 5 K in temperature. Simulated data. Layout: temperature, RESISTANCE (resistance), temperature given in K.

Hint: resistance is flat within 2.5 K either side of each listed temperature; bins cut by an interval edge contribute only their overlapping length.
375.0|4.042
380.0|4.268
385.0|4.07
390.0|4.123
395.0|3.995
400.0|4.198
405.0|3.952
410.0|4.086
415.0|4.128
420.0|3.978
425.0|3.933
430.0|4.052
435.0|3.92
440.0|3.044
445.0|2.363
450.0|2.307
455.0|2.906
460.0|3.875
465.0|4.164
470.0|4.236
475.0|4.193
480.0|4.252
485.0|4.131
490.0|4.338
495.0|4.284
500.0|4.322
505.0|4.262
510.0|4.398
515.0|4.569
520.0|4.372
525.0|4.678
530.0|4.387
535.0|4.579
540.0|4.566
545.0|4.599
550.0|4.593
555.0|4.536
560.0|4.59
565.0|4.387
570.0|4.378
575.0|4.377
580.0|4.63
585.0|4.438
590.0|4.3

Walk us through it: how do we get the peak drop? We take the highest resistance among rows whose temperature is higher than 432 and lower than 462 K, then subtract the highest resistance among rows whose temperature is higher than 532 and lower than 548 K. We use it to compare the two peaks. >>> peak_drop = -0.68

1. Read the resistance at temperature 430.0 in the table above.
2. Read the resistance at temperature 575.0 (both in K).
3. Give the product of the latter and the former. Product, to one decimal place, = 17.7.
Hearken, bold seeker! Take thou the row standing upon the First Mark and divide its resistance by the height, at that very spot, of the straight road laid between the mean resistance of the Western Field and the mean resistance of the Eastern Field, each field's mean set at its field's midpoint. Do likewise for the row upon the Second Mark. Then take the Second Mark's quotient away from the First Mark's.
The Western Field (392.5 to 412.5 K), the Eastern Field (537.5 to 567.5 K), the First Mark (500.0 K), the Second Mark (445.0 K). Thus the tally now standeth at 0.42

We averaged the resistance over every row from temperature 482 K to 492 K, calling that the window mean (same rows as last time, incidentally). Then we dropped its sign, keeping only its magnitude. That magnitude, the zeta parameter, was 4.23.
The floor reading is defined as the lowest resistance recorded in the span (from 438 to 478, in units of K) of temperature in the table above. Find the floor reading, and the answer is 2.307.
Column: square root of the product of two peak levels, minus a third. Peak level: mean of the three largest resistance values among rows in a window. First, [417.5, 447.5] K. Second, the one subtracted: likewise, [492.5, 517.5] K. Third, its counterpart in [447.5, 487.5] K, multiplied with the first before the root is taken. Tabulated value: -0.32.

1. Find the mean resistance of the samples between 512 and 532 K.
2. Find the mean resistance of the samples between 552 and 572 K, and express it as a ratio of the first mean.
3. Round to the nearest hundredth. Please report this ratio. 0.99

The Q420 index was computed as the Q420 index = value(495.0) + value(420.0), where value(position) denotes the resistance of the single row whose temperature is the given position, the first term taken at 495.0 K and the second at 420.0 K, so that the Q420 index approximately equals 8.3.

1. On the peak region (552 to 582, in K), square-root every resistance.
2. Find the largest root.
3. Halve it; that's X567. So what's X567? 1.08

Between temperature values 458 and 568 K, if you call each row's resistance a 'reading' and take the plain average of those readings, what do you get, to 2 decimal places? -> 4.38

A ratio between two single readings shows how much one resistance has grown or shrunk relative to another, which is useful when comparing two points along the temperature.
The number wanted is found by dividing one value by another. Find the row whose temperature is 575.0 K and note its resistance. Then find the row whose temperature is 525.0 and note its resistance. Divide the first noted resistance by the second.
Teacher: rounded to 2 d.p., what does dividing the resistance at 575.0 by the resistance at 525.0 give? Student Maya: 0.94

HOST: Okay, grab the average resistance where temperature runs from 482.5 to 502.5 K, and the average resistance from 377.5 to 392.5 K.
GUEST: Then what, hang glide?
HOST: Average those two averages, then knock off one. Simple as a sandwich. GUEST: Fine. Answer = 3.21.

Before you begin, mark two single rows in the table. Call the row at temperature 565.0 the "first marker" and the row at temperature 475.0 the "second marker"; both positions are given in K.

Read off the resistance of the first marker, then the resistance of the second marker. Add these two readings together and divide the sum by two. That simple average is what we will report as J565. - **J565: 4.29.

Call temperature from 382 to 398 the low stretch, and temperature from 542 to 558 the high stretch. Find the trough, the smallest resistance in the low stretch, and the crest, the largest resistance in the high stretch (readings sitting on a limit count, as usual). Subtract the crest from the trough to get -0.60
